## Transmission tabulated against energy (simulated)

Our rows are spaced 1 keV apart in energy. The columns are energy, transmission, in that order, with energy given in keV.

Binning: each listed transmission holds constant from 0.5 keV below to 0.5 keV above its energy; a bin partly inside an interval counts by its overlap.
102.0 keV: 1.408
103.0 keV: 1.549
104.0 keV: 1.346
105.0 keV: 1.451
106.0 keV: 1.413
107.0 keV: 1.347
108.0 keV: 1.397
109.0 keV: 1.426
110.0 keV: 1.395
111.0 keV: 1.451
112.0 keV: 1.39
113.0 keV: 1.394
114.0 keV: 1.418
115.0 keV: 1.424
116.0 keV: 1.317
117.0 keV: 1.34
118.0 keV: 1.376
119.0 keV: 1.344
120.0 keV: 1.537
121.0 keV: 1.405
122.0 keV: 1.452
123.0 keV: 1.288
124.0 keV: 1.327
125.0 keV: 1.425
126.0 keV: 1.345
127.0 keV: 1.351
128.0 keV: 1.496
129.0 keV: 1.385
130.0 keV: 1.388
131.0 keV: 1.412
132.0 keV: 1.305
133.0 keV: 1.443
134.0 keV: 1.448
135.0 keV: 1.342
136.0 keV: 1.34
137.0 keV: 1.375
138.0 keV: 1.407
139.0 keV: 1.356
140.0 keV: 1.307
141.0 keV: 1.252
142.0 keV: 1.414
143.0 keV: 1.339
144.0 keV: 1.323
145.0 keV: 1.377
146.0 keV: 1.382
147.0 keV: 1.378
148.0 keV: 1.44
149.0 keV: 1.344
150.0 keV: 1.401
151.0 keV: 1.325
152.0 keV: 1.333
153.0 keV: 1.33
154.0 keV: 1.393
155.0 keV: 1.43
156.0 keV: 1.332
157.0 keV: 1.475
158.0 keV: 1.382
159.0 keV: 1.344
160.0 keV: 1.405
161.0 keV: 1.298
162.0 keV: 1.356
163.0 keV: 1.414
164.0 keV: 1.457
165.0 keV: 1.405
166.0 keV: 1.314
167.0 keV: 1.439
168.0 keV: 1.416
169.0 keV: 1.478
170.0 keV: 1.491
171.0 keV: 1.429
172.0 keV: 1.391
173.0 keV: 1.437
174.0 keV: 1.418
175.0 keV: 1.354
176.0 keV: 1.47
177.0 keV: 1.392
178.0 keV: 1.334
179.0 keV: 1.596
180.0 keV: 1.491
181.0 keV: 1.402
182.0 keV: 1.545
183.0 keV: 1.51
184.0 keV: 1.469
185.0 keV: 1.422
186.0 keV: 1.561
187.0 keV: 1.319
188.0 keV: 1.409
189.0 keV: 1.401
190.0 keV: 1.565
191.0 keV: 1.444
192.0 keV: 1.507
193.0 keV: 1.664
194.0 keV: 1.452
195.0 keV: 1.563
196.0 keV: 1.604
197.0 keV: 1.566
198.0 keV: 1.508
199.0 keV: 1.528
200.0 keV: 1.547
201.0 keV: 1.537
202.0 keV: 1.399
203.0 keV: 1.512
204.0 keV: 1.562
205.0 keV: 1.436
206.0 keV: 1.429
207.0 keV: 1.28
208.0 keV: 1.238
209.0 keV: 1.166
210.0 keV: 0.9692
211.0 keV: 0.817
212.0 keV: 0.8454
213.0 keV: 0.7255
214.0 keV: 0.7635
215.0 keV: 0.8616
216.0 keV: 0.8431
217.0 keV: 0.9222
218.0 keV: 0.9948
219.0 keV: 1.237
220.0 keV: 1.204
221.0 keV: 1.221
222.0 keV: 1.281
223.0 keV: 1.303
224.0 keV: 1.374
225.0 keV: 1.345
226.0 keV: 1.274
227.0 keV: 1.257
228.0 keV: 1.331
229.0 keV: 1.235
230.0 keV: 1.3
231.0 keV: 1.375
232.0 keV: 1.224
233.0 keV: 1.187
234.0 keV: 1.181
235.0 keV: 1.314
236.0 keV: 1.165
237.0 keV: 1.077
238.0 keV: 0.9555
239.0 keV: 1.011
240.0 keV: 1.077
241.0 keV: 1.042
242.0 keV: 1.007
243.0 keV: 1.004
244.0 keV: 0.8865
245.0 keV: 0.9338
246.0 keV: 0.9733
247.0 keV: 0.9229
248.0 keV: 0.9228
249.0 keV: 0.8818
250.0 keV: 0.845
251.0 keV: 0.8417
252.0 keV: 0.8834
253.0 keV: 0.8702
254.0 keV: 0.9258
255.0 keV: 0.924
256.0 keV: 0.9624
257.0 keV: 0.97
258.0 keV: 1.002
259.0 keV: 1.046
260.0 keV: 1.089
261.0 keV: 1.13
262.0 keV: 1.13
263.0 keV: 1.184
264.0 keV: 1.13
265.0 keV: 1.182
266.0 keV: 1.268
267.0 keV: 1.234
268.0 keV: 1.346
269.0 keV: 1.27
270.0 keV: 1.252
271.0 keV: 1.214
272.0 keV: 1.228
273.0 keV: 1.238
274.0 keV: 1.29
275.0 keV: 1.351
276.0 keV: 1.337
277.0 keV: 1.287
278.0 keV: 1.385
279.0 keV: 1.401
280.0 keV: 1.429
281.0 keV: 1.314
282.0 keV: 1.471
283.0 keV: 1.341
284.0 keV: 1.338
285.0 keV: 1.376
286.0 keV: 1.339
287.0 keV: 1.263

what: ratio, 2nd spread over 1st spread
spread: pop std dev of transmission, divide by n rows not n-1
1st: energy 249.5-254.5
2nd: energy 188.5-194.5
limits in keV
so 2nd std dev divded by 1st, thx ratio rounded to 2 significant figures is 2.9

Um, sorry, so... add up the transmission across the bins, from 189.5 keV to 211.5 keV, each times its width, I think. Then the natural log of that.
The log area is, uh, 3.44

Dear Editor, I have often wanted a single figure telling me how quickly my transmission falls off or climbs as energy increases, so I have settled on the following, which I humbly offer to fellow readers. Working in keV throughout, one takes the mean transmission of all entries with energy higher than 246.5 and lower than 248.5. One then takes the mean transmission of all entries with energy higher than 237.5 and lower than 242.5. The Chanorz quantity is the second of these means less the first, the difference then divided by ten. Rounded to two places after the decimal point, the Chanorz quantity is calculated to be 0.01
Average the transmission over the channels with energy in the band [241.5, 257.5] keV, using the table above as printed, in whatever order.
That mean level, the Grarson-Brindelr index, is 0.92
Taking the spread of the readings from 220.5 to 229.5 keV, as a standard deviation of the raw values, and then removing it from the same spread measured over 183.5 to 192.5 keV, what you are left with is 0.03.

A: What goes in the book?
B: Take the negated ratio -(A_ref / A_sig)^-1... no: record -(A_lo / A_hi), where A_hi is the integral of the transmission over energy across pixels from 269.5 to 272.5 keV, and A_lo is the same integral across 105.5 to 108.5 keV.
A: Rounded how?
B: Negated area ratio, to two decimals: -1.13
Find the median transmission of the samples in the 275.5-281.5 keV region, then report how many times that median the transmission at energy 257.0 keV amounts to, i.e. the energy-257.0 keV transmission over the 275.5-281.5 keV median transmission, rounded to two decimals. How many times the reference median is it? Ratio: 0.71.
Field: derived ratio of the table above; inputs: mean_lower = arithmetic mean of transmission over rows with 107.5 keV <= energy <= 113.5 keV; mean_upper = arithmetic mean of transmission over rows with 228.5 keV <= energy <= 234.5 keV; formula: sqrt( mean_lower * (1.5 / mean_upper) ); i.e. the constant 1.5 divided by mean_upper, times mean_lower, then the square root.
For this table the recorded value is 1.30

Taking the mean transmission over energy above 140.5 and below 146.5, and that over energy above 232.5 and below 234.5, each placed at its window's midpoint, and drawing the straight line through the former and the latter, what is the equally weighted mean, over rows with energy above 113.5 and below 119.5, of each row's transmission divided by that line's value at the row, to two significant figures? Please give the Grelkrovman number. 0.98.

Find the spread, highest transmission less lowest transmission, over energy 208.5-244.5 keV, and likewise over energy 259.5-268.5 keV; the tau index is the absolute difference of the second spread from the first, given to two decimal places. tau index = 0.39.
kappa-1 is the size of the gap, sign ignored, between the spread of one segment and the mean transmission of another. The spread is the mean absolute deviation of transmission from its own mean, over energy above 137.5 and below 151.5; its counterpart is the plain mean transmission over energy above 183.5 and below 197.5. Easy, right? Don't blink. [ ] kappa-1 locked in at 1.46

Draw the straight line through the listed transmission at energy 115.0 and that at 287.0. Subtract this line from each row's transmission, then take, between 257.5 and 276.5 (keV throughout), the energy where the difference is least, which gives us 258.0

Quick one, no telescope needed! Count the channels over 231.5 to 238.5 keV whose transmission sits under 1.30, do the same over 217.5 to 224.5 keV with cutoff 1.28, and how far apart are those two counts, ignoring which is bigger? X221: 2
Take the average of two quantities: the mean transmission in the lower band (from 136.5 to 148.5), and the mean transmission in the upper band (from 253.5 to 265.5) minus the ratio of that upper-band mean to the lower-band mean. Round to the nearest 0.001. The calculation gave 0.822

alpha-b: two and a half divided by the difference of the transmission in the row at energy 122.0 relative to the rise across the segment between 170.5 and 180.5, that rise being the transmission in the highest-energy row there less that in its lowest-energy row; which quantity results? 1.80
